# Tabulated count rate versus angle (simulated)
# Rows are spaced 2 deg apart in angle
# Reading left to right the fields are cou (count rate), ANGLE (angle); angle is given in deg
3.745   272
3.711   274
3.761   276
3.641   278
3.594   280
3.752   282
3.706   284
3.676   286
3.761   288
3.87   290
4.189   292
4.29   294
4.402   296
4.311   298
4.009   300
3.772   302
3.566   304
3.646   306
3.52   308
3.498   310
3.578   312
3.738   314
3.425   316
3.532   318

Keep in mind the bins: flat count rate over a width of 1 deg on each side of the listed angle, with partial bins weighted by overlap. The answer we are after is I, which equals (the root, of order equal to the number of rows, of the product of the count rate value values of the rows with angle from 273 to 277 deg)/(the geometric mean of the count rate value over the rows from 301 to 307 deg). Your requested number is 1.02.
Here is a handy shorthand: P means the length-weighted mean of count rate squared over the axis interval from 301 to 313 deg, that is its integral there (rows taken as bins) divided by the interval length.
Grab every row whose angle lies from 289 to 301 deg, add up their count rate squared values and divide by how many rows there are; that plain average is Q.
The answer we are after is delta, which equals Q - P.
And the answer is 5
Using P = 12.9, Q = 17.5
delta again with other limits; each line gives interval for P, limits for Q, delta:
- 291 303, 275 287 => -4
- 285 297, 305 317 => -4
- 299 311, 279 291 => 0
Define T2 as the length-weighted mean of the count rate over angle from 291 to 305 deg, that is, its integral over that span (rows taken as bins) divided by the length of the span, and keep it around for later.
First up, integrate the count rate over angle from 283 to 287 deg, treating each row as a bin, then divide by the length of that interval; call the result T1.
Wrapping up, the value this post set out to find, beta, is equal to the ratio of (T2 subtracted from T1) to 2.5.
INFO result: -0.2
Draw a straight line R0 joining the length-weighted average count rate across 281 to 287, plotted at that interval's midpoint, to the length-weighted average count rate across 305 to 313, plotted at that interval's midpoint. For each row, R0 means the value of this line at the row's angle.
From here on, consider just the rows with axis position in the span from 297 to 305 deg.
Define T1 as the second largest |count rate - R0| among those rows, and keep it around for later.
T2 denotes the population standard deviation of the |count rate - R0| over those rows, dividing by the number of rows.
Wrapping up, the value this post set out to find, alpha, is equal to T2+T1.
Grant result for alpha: 0.64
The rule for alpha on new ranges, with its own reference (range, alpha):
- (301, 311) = 0.12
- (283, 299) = 0.98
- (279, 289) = 0.12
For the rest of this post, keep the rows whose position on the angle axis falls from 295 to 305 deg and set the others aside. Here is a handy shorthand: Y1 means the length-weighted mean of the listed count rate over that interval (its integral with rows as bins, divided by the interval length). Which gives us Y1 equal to 4.01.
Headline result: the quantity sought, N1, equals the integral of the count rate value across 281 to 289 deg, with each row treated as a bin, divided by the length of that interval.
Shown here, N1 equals 3.7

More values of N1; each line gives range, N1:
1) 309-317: 3.6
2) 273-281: 3.7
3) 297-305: 3.9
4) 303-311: 3.6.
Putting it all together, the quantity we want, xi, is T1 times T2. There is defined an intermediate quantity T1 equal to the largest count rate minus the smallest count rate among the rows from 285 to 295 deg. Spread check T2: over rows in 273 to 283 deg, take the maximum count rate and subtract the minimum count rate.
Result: 0.10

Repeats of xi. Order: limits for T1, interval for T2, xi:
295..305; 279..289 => 0.14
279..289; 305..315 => 0.04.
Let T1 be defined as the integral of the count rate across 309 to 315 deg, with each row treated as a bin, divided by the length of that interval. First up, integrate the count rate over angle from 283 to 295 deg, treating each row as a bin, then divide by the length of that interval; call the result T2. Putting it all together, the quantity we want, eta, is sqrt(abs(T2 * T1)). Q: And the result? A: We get 3.76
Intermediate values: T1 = 3.60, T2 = 3.92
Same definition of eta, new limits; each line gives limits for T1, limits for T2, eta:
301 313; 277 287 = 3.64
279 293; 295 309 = 3.84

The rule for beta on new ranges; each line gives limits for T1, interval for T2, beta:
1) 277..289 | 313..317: 0.0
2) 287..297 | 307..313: 0.2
